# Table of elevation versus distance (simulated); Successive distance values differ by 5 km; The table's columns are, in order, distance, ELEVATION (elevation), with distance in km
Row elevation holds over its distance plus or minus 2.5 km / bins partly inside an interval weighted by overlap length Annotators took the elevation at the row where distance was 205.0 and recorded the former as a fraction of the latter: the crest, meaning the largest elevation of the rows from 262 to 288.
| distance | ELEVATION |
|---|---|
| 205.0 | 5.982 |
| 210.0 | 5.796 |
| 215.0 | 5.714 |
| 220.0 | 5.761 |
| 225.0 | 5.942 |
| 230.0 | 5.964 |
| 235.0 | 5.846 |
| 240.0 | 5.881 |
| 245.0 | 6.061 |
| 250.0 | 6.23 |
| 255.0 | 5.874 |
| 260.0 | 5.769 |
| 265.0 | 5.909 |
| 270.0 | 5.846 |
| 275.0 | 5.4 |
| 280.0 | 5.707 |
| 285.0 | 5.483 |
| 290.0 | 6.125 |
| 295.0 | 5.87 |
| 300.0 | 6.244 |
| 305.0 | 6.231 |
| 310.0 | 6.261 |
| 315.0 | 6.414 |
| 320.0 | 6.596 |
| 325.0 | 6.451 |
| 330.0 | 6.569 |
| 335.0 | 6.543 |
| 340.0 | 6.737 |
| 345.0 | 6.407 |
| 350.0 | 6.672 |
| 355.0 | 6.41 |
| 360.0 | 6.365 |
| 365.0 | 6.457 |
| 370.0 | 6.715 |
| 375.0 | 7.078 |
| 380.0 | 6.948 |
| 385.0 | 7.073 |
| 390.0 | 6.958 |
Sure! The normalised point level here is 1.01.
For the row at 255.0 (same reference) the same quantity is 0.99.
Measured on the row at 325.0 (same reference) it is 1.09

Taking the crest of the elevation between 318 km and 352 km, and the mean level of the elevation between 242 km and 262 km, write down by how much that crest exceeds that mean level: 0.75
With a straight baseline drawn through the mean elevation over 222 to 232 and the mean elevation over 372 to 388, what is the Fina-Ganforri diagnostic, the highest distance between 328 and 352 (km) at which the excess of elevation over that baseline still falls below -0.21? 345.0 km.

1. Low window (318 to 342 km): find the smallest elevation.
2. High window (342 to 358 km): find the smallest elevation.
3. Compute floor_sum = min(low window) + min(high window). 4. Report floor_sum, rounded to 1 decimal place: 12.9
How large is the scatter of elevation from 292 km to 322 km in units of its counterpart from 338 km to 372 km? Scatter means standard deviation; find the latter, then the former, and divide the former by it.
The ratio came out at 1.5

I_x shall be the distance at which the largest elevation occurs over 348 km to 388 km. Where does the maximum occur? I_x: 375.0 km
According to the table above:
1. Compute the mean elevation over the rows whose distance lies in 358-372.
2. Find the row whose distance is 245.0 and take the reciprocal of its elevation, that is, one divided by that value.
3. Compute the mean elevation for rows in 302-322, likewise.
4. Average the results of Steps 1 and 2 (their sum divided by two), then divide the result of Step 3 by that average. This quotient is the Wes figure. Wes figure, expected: 1.91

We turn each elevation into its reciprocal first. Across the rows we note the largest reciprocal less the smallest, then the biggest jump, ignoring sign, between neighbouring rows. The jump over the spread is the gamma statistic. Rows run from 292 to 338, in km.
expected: 0.54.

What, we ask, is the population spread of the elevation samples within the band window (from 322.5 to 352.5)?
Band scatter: 0.115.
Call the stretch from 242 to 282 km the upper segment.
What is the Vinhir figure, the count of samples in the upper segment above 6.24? 0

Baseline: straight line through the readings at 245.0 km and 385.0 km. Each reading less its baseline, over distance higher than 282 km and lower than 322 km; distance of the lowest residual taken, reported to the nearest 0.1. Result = 285.0 km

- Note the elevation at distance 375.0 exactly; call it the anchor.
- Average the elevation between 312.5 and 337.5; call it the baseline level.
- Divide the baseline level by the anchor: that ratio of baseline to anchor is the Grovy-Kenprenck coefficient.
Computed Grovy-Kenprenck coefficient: 0.92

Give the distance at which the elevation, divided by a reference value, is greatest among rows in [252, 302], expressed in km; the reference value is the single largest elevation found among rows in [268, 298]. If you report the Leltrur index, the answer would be 300.0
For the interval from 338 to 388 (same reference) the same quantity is 375.0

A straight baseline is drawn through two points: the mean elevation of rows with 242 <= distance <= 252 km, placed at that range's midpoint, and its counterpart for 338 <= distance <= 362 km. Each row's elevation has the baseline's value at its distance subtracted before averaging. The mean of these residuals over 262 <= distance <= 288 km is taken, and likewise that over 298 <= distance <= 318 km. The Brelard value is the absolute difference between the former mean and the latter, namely 0.5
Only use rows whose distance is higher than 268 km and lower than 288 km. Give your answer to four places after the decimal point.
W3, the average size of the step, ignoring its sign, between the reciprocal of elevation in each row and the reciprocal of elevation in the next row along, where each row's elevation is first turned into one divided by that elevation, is 0.0104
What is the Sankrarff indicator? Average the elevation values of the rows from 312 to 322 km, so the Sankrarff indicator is 6.5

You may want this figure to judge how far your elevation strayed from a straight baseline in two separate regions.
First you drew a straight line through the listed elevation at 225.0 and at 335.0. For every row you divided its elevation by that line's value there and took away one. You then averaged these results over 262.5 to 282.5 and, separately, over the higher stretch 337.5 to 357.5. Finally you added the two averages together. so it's -0.086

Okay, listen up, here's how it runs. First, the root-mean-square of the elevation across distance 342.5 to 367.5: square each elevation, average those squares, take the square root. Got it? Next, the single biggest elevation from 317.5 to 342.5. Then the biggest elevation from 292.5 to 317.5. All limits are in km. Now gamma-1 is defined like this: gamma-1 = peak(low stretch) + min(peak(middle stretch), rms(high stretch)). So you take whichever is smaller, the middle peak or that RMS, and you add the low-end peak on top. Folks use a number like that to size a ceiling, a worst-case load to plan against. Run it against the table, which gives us 12.88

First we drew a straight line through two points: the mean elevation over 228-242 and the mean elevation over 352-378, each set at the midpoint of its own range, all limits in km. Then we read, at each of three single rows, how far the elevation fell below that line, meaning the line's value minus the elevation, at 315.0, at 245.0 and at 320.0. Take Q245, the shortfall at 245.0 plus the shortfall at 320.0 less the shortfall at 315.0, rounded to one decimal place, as -0.3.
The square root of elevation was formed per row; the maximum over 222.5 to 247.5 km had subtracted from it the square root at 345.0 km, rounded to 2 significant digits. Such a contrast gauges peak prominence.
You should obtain -0.069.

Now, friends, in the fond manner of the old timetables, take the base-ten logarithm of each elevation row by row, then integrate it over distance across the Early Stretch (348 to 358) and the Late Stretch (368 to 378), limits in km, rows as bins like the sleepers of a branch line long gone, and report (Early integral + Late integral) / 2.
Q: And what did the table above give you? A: 8.27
